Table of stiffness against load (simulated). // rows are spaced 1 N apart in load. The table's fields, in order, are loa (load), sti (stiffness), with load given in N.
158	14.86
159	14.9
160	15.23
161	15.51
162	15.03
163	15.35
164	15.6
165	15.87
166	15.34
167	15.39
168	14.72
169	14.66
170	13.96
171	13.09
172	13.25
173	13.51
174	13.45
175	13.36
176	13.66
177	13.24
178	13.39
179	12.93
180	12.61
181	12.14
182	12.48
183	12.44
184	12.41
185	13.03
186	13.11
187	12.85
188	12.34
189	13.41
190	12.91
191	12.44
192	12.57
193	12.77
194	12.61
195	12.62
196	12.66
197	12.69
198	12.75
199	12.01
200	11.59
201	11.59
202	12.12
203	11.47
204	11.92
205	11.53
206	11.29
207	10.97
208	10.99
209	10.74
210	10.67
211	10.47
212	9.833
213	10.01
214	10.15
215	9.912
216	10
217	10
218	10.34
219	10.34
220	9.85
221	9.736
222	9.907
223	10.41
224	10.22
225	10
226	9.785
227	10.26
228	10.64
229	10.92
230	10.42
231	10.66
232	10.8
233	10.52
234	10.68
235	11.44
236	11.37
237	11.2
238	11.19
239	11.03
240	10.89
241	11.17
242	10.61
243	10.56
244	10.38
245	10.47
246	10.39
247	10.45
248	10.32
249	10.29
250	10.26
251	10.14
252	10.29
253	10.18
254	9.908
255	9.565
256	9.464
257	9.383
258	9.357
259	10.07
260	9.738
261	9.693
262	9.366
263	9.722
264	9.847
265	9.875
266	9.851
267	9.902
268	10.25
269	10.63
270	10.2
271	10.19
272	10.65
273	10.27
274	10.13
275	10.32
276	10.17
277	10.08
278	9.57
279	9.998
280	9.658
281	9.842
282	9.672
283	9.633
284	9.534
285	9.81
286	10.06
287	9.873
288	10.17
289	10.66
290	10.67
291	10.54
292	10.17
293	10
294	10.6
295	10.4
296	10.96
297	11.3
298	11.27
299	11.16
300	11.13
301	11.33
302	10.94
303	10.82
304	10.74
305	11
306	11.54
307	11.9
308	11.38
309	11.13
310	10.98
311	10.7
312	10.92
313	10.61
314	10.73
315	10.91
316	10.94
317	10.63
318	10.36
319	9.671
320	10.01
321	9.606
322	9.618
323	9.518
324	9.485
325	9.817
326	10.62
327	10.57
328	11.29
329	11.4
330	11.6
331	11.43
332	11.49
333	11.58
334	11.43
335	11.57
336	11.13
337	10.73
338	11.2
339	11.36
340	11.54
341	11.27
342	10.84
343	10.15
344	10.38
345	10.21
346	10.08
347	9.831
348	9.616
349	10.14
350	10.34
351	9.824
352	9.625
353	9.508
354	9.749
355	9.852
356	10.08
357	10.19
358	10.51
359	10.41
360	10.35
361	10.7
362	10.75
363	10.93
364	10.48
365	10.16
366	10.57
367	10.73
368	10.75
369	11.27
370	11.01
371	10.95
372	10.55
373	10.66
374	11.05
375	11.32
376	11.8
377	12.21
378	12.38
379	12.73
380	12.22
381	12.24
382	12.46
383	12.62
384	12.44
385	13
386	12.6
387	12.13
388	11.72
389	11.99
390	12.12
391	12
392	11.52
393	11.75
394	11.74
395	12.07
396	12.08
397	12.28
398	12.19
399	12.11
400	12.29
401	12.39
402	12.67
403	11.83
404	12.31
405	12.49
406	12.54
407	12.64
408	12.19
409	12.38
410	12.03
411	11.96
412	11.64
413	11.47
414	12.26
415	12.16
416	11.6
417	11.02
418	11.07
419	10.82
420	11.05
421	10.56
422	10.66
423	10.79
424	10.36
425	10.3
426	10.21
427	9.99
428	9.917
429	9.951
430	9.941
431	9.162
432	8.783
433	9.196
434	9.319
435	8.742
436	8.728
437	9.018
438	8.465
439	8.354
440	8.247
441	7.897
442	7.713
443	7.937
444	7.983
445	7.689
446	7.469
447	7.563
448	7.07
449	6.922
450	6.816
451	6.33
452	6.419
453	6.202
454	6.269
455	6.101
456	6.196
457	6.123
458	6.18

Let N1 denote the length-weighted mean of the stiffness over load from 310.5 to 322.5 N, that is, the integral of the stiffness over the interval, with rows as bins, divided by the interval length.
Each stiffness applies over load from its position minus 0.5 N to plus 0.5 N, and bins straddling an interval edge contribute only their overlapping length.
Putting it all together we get 10.4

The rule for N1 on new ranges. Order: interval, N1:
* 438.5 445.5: 8.0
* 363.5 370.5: 10.7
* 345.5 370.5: 10.3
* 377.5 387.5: 12.5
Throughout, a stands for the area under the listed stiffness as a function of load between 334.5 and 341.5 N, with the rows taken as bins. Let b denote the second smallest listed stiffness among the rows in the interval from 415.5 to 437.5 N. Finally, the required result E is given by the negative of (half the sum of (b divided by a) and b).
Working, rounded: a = 79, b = 8.742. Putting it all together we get -4.43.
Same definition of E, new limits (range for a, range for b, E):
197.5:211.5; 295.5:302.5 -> -5.51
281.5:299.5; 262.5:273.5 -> -4.95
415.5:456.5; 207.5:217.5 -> -4.97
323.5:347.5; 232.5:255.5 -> -4.97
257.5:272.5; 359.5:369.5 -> -5.21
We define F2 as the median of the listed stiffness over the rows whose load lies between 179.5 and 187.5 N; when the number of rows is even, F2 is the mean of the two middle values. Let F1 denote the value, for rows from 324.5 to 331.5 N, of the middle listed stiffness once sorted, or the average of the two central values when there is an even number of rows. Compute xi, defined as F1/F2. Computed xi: 0.90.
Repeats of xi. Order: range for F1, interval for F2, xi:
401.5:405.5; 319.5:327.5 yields 1.28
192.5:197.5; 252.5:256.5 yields 1.30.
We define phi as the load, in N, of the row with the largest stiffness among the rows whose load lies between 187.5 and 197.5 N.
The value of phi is 189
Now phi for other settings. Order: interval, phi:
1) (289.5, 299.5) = 297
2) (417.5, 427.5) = 418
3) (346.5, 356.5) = 350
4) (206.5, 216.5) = 208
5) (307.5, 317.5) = 308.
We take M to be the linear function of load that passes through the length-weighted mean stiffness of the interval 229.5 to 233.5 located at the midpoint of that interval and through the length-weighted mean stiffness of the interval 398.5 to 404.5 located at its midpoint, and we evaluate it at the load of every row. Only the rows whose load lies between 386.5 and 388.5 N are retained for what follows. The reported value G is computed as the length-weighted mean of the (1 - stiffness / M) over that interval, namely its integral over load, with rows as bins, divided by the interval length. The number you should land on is 0.02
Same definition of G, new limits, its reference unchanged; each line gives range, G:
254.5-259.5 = 0.12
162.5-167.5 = -0.56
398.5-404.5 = 0.00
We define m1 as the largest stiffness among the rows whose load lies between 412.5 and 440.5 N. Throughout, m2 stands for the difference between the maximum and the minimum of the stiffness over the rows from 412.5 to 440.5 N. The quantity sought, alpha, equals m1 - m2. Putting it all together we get 8.2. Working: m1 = 12.26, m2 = 4.0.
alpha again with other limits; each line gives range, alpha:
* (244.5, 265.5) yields 9.4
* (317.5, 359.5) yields 9.5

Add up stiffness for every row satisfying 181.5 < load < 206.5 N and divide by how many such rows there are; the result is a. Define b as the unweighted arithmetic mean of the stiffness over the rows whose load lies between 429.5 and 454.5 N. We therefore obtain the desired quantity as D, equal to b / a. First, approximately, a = 12.4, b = 8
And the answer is 0.64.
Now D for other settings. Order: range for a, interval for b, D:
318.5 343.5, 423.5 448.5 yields 0.82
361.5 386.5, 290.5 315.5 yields 0.95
